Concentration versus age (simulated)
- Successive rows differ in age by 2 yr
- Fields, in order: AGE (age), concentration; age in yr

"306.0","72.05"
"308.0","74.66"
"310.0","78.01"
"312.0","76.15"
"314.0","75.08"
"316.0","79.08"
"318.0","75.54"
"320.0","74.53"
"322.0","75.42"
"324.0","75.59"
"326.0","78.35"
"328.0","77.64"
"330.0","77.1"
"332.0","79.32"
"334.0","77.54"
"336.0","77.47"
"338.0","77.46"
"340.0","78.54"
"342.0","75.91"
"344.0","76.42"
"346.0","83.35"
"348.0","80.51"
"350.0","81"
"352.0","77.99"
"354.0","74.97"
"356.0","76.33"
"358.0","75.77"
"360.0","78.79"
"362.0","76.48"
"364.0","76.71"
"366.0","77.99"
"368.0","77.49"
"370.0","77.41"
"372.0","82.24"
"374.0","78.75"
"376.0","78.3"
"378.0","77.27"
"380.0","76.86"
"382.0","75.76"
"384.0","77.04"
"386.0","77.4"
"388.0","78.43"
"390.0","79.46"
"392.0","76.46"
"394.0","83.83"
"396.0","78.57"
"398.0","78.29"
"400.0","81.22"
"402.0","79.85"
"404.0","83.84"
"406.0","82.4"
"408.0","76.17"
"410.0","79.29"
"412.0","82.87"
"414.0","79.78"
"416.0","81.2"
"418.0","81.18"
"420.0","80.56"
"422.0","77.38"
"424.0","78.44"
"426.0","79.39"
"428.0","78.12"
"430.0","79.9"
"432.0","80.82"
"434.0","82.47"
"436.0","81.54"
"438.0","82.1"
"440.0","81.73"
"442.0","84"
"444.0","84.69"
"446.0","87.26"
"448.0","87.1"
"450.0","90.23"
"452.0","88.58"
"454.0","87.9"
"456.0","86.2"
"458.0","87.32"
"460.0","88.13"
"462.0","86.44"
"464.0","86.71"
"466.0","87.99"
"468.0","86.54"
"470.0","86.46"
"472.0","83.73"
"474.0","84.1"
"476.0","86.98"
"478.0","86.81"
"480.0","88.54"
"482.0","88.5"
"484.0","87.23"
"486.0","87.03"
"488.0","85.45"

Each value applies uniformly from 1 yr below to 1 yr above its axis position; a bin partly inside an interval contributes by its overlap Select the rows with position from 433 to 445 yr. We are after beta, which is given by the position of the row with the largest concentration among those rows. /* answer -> 444.0 yr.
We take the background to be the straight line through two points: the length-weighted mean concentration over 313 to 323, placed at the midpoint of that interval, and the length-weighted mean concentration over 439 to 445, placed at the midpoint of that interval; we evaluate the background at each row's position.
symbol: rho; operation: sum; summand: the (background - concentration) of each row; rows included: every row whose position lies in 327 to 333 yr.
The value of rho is -4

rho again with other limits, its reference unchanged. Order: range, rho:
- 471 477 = 1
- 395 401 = 4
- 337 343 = 0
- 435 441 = 4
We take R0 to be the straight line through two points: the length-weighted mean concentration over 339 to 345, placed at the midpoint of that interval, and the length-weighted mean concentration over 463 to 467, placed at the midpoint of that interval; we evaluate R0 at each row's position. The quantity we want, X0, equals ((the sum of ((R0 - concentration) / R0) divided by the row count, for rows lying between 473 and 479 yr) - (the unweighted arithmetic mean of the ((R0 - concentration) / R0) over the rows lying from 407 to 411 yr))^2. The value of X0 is 0.0011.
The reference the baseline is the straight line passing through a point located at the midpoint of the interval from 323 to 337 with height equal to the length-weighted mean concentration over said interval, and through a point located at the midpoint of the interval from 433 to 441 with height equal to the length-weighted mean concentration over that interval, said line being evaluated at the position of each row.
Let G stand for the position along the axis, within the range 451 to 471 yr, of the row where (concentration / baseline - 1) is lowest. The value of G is 470.0 yr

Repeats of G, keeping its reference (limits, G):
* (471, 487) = 472.0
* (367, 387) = 382.0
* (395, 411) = 408.0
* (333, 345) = 342.0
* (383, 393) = 392.0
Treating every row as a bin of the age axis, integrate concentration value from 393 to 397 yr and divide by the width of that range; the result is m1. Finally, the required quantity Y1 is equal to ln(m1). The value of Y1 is 4.40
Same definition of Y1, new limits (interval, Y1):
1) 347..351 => 4.39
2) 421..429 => 4.36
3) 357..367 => 4.35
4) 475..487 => 4.47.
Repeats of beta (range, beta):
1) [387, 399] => 394.0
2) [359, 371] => 360.0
